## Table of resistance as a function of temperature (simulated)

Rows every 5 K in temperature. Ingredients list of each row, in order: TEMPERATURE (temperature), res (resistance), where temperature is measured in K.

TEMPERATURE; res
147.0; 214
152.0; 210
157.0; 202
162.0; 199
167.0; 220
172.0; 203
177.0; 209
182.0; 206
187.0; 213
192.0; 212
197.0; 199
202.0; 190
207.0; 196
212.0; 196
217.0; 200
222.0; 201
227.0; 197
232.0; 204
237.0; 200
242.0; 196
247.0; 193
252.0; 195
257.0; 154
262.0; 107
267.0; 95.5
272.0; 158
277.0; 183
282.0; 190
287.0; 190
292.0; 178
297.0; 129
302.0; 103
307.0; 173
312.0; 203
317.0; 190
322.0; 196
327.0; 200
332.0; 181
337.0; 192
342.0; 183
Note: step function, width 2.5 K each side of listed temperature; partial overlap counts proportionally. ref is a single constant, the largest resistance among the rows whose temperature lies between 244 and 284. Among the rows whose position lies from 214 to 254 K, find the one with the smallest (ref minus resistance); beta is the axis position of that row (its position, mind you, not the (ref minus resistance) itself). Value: 232.0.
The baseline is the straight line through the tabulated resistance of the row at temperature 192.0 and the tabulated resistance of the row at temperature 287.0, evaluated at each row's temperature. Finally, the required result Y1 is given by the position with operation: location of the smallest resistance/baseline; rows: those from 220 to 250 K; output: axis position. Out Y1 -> 227.0 K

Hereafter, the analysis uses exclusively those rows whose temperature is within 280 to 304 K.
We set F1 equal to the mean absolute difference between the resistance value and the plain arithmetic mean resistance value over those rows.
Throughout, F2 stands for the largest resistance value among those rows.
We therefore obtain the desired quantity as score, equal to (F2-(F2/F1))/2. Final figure 92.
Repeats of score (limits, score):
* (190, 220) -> 84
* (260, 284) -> 92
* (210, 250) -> 67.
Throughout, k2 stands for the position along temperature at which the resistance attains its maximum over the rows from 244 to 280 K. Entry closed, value 252.0 K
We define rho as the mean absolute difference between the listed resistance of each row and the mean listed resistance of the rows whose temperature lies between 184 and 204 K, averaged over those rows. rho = 9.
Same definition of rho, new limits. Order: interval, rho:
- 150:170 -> 7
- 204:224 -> 2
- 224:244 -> 3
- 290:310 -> 30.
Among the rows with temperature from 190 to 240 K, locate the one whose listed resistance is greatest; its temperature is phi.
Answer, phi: 192.0 K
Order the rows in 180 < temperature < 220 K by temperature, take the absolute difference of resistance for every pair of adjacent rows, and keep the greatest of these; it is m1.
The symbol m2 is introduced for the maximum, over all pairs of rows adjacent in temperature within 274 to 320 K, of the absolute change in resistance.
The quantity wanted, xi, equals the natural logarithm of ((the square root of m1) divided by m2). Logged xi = -2.97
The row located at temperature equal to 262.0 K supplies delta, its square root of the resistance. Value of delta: 10.3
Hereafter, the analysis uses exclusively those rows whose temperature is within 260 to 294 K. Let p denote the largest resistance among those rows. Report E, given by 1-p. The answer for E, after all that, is -189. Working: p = 190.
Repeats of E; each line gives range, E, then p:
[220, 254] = -203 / 204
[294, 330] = -202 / 203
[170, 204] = -212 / 213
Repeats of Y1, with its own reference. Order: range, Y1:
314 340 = 332.0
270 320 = 302.0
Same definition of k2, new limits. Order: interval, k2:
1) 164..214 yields 167.0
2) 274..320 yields 312.0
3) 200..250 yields 232.0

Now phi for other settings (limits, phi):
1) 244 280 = 252.0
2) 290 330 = 312.0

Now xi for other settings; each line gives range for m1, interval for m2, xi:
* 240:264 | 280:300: -1.97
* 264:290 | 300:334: -2.18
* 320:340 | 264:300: -2.66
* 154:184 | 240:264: -2.33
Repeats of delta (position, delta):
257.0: 12.4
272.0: 12.6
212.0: 14.0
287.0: 13.8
